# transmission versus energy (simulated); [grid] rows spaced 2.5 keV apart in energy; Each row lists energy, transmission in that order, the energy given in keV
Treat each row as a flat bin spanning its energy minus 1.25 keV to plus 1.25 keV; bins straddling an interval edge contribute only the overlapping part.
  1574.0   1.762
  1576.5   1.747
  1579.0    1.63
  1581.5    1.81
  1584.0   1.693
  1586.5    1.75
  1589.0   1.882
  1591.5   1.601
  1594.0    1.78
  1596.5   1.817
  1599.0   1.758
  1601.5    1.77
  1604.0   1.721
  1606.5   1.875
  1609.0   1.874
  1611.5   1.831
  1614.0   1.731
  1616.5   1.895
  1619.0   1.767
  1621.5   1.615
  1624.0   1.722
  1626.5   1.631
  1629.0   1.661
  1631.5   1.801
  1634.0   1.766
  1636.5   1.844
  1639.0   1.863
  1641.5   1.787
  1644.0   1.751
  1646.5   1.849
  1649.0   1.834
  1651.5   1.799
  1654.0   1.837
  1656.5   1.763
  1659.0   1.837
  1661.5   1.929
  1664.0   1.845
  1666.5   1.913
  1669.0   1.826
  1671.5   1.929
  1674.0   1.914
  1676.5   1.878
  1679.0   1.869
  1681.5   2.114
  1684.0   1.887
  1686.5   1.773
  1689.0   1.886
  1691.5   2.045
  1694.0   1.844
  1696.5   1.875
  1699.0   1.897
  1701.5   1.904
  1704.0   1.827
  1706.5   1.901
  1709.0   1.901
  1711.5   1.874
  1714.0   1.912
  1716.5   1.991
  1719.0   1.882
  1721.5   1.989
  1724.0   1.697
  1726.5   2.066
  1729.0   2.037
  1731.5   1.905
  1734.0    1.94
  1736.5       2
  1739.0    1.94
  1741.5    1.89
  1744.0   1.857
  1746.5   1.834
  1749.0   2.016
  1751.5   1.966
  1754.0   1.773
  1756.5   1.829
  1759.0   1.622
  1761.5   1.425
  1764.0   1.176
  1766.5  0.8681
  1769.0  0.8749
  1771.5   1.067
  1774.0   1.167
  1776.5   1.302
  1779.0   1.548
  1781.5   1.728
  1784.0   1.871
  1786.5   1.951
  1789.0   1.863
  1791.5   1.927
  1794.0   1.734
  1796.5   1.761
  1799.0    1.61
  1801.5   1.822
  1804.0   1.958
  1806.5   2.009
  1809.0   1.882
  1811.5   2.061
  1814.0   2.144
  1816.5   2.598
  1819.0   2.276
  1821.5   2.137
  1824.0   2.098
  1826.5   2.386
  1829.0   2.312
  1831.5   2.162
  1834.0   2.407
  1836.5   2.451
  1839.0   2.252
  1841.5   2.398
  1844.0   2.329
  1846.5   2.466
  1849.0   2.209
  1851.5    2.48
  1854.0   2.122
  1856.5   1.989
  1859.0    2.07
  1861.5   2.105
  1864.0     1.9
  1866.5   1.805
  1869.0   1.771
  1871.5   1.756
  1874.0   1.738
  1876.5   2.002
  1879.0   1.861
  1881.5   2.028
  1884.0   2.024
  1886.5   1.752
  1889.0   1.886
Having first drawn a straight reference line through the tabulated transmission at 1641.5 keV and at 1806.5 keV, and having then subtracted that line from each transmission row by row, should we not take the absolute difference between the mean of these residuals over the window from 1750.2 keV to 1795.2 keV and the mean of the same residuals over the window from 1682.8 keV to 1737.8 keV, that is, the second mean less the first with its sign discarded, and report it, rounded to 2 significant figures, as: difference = 0.46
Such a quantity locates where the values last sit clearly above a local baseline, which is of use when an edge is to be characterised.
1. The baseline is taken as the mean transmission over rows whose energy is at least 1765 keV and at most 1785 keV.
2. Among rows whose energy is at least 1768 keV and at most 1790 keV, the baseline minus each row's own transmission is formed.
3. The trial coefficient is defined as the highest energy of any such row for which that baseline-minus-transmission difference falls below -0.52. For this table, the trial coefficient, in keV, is 1789.0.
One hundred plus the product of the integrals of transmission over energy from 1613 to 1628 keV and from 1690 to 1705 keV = 838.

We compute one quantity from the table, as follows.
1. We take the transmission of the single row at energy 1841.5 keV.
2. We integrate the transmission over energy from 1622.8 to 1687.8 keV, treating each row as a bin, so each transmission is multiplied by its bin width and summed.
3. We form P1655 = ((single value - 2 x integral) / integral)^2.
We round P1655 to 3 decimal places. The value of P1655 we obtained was 3.920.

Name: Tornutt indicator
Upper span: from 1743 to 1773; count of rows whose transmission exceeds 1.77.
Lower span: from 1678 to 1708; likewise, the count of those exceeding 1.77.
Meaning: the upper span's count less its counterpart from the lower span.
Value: -6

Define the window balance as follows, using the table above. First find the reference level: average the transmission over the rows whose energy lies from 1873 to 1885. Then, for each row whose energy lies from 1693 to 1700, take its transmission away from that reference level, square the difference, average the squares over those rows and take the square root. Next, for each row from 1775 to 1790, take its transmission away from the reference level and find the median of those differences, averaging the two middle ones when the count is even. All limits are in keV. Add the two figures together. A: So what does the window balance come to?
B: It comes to 0.20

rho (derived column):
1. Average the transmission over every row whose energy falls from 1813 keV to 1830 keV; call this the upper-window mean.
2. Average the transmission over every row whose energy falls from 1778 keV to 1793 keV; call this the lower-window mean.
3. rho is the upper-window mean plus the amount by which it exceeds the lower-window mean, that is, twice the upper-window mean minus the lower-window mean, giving 2.7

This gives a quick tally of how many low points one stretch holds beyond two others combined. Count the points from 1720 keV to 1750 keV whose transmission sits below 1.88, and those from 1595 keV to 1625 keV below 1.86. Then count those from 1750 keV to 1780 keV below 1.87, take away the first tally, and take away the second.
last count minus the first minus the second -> -1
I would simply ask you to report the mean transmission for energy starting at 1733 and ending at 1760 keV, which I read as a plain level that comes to 1.88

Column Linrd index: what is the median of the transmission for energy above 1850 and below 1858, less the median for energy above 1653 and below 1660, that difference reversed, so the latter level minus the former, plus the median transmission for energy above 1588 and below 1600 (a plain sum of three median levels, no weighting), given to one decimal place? 1.5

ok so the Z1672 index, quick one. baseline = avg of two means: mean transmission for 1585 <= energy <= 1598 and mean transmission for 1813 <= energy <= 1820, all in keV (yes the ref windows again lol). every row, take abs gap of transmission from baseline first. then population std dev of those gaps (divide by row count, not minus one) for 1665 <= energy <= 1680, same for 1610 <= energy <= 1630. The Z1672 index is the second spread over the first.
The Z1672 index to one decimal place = 2.6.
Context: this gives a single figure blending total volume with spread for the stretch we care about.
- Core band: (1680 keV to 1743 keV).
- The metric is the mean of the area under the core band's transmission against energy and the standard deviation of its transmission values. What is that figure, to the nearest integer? 60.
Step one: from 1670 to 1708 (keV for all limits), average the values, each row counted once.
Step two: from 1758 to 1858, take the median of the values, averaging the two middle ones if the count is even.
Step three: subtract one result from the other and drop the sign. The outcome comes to 0.07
